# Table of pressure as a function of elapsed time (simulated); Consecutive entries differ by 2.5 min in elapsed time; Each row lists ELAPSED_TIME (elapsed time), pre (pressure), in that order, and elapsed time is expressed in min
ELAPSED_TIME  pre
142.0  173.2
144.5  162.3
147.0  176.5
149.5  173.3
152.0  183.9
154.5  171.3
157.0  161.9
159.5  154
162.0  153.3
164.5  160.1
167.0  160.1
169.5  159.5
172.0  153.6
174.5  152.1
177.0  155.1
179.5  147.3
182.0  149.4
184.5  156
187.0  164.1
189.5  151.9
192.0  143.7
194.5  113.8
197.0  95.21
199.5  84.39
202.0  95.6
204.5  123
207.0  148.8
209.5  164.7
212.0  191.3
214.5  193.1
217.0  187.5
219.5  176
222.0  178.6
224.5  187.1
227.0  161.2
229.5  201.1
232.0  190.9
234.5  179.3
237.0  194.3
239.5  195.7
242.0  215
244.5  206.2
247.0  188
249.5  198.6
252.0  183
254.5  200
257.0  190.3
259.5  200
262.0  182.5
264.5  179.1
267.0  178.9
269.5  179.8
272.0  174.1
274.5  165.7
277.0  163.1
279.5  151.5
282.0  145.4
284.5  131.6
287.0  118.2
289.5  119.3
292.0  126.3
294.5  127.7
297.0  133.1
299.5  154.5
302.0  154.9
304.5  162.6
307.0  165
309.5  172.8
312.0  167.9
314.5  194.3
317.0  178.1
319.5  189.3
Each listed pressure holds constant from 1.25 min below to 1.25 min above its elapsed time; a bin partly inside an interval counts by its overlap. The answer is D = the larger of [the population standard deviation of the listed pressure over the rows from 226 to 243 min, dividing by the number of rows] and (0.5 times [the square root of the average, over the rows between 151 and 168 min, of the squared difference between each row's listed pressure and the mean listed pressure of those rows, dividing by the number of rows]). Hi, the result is 16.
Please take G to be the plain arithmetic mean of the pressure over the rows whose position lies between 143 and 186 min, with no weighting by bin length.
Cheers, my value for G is 161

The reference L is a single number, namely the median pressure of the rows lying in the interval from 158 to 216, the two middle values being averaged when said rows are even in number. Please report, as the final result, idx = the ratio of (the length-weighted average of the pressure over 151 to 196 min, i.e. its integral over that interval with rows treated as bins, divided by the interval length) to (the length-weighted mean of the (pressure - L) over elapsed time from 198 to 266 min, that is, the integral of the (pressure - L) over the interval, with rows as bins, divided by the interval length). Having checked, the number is 6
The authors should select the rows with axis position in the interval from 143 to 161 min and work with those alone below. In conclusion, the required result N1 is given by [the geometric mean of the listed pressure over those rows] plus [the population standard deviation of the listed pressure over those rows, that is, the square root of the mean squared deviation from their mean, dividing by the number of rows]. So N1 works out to 178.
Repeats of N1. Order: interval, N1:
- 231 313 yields 193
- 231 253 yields 205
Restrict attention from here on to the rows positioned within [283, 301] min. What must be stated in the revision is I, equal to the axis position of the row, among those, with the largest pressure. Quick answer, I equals 299.5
